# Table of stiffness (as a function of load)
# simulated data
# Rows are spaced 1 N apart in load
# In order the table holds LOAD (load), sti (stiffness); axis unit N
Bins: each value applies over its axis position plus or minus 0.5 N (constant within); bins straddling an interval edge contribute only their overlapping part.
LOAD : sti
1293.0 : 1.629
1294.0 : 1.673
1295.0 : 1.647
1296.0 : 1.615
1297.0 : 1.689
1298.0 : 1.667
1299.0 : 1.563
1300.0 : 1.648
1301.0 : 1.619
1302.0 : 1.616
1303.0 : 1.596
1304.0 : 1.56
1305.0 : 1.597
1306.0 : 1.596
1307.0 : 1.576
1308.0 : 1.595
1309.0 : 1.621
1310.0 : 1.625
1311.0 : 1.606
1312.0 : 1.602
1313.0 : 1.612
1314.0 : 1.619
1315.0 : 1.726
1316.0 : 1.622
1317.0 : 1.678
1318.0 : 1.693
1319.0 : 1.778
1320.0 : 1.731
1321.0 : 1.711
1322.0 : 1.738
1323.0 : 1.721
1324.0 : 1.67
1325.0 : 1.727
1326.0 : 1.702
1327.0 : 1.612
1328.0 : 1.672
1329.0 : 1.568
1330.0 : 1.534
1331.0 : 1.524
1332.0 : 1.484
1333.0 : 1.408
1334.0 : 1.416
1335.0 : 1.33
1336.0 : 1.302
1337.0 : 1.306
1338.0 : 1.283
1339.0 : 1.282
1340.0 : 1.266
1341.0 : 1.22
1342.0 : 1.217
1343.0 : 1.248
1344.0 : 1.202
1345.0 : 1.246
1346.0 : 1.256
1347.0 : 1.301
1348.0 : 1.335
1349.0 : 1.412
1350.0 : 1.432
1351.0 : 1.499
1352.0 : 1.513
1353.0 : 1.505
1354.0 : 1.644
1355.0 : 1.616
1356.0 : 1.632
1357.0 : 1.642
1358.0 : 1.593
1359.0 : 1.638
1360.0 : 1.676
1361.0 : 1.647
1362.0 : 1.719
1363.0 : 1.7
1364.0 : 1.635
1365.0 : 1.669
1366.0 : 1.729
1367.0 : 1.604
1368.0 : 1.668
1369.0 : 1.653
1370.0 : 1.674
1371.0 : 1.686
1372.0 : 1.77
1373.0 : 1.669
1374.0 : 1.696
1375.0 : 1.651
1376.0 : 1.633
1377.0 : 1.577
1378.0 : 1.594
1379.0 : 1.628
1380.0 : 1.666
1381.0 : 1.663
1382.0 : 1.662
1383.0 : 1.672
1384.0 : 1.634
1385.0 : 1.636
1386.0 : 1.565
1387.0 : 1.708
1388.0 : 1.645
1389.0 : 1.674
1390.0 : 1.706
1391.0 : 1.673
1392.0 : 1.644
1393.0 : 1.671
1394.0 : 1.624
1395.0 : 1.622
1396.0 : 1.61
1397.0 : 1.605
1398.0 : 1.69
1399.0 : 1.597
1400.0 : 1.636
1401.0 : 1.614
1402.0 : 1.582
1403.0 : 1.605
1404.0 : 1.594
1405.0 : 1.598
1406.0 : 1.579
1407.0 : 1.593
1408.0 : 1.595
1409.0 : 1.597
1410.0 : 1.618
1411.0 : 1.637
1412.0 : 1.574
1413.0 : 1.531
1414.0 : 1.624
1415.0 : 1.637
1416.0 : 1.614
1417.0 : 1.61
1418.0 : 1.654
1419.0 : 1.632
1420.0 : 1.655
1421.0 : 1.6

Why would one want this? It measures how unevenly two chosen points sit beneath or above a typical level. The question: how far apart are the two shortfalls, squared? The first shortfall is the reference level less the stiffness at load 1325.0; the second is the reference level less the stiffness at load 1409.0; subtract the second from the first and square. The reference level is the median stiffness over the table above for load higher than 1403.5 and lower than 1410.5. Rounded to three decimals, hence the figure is 0.017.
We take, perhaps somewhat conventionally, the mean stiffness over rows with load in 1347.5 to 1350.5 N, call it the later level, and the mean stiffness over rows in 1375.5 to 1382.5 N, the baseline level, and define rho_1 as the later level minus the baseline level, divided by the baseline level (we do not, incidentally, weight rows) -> -0.15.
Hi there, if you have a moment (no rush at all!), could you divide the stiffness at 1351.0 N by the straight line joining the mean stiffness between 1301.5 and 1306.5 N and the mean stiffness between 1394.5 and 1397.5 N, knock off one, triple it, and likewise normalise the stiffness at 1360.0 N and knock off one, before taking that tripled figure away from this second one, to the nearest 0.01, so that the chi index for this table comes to 0.24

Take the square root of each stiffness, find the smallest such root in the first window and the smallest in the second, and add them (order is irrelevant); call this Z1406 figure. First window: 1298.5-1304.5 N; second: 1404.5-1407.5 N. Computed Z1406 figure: 2.51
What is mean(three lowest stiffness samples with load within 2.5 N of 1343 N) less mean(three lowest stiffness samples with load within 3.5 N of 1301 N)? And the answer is -0.36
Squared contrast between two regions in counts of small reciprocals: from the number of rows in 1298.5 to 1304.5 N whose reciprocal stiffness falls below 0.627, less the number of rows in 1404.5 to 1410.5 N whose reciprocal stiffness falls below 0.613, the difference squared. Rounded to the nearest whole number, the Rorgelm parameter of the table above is 16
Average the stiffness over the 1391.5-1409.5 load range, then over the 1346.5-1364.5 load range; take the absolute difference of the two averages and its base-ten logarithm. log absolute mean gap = -1.3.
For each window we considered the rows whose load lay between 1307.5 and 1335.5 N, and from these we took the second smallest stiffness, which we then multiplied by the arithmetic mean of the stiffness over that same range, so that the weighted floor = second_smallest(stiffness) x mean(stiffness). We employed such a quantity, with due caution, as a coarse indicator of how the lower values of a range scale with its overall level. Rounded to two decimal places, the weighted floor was 2.28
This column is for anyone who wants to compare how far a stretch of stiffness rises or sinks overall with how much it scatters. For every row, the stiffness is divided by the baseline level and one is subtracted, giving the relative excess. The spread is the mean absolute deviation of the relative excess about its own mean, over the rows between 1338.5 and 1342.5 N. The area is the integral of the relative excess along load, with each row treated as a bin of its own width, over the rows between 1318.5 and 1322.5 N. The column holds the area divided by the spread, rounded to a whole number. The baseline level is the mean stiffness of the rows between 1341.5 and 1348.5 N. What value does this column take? 69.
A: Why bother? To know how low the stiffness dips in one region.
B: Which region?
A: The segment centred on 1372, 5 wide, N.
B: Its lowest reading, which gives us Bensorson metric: 1.669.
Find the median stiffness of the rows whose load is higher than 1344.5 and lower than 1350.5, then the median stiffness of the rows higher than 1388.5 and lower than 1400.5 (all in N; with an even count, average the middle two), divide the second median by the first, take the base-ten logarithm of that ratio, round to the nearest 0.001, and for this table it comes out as 0.095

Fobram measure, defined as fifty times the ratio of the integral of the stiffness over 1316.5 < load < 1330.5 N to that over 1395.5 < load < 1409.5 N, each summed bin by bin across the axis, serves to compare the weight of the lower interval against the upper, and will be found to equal 52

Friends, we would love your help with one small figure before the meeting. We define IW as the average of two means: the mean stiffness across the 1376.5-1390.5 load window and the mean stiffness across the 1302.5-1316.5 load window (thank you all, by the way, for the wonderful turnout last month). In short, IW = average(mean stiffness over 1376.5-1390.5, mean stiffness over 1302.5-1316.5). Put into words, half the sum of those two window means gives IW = 1.63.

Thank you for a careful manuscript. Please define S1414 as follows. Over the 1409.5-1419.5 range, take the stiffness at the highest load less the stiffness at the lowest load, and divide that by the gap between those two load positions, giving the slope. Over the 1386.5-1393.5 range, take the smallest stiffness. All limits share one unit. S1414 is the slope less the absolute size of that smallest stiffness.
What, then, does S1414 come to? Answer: -1.6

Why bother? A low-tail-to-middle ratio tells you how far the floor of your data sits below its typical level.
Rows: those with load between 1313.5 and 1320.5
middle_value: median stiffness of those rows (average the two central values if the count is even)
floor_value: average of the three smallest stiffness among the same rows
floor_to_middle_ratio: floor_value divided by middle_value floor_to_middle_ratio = 0.968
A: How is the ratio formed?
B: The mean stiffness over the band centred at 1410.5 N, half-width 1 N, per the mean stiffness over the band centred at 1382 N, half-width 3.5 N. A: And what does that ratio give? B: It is 0.99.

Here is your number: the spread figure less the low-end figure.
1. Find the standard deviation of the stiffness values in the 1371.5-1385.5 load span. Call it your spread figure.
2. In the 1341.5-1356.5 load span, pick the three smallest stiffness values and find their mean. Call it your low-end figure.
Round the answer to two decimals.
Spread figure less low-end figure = -1.18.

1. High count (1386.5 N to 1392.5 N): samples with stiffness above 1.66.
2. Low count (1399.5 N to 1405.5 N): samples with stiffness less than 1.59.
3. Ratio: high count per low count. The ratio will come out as 4.0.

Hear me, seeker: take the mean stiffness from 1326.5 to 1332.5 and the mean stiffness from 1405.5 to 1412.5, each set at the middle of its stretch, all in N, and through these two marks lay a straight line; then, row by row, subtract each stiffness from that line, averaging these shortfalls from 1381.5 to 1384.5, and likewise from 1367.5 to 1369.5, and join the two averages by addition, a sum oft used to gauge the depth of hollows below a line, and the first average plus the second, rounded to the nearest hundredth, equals -0.15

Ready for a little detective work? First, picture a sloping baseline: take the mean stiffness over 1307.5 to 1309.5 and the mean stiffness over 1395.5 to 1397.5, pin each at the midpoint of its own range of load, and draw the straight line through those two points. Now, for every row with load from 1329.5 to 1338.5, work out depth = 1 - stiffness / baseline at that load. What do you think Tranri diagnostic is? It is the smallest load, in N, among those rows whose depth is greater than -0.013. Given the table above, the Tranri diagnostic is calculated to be 1330.0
